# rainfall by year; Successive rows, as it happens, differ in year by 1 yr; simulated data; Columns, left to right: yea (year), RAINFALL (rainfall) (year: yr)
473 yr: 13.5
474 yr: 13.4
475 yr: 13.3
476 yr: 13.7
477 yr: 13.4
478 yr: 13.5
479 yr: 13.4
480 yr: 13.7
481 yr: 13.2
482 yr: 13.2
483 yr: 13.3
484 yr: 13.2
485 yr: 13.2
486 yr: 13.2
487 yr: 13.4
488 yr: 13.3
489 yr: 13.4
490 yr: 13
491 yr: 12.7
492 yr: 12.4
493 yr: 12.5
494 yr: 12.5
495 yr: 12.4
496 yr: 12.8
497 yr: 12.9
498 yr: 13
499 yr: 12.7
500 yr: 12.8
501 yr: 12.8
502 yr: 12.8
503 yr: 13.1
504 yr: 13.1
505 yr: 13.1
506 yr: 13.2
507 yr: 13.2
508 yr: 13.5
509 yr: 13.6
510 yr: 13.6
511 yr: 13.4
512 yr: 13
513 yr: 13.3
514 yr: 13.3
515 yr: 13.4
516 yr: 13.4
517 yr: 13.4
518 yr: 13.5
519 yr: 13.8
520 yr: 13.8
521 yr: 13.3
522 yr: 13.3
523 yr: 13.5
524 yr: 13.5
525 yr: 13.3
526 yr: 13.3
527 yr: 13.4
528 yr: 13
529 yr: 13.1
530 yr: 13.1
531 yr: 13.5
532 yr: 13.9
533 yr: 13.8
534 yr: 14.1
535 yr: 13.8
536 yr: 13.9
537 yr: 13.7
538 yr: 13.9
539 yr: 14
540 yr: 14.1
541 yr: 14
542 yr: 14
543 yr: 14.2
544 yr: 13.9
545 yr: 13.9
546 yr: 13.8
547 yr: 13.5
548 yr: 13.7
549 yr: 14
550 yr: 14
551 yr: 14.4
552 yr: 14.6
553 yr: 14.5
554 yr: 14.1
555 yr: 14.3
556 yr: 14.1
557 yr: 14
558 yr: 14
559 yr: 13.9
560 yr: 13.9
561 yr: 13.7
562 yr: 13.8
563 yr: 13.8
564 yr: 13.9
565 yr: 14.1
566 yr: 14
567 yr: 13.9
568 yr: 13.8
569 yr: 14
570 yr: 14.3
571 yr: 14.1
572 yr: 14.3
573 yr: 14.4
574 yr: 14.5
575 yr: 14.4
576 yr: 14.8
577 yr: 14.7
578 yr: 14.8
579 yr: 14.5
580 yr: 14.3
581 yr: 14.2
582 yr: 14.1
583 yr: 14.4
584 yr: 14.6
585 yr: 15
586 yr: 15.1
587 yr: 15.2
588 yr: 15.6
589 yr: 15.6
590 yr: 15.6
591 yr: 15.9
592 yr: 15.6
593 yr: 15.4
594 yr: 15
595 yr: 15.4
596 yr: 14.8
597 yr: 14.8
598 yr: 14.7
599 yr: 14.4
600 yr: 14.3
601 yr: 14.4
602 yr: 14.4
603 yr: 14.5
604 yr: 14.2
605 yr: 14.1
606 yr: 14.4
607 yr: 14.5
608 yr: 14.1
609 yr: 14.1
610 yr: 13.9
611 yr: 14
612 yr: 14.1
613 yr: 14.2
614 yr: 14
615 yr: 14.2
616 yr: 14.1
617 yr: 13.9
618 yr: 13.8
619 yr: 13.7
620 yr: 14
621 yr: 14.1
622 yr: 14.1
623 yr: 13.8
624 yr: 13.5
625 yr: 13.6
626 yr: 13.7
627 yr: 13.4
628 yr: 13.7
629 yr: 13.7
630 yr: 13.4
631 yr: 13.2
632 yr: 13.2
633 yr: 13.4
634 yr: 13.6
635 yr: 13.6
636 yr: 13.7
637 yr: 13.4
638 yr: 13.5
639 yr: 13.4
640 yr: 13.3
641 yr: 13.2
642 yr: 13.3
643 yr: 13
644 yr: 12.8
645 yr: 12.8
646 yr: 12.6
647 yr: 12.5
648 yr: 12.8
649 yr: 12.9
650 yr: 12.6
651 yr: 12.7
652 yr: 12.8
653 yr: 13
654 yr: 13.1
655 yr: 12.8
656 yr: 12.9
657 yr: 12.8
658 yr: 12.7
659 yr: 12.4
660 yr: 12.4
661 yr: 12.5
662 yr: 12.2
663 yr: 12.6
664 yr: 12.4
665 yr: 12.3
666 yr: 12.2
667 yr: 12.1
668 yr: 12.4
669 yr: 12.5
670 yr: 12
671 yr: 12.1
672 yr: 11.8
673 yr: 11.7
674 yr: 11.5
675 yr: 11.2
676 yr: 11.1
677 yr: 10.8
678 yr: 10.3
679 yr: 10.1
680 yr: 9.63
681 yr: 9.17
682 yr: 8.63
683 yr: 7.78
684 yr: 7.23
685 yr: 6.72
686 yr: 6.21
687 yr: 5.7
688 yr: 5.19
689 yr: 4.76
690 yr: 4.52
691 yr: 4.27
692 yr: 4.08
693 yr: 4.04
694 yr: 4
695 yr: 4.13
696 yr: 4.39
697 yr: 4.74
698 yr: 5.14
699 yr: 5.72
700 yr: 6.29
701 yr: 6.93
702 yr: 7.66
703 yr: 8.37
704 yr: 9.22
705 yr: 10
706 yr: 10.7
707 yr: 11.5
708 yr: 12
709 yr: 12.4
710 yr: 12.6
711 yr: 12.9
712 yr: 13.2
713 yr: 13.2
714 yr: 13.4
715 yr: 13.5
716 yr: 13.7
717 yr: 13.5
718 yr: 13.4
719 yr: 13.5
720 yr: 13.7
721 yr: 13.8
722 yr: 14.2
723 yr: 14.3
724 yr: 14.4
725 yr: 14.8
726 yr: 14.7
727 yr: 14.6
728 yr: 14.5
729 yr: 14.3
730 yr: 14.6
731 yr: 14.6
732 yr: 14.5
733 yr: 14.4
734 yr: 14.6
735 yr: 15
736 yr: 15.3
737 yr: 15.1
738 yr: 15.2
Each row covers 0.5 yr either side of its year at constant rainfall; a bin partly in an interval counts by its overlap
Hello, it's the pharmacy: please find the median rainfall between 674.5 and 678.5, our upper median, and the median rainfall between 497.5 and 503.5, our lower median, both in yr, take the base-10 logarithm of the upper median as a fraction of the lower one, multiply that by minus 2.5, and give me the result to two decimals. 0.17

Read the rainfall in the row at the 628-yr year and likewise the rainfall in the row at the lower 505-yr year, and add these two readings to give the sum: 26.8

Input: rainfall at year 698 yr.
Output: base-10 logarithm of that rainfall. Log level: 0.71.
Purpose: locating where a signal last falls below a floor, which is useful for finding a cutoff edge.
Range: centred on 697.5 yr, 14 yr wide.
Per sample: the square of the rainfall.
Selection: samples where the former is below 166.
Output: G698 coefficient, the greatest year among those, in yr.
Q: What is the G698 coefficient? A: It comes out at 704 yr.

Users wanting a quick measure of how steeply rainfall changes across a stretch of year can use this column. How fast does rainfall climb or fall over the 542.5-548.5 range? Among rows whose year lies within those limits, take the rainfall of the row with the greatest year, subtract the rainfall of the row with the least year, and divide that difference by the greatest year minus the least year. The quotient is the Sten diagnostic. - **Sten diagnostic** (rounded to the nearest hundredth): -0.10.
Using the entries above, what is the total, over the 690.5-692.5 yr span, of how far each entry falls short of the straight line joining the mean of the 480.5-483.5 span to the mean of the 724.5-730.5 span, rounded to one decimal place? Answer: 20.4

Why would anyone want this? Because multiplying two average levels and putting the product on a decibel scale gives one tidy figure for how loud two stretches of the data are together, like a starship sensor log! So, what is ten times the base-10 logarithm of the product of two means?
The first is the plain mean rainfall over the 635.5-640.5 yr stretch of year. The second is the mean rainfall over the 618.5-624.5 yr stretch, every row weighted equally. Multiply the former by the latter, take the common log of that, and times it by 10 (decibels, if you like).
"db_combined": 22.7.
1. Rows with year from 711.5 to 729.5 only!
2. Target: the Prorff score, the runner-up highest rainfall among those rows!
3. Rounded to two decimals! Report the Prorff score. 14.70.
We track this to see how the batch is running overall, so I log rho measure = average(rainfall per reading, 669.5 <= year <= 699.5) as 7.6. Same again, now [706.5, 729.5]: 13.6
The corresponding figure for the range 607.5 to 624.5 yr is 14.0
